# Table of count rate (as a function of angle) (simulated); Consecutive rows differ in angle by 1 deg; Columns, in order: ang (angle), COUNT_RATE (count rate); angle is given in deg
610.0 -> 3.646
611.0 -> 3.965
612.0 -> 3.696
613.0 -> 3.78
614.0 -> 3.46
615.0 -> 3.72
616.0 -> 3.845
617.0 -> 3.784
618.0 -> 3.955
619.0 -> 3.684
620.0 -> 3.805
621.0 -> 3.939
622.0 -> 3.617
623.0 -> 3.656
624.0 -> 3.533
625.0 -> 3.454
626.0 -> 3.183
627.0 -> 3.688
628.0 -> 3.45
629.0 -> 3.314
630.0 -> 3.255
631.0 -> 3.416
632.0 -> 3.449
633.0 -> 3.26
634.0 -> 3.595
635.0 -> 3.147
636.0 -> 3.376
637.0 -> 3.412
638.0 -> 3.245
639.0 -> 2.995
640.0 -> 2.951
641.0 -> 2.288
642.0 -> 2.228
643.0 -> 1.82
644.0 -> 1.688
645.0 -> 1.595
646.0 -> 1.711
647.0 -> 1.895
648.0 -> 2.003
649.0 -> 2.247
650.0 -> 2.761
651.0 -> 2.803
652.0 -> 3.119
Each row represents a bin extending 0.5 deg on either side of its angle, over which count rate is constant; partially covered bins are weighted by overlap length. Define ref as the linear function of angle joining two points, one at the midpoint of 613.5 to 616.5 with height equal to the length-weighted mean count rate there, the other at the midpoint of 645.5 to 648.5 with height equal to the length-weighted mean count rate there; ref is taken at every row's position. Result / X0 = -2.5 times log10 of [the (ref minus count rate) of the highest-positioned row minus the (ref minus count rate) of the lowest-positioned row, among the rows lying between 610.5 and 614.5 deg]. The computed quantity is 1.18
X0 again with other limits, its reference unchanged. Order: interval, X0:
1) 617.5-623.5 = 4.43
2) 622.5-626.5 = 1.29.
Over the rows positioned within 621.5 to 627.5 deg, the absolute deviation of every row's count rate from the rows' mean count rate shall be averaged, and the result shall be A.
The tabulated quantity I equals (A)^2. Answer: 0.018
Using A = 0.14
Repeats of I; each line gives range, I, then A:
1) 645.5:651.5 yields 0.135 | 0.37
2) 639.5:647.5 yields 0.123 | 0.35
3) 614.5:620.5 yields 0.005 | 0.07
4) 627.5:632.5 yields 0.005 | 0.07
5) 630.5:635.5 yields 0.018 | 0.14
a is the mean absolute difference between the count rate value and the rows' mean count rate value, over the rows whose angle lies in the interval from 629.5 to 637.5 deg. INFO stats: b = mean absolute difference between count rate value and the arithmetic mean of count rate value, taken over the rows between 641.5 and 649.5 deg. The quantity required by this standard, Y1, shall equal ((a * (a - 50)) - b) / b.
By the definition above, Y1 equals -28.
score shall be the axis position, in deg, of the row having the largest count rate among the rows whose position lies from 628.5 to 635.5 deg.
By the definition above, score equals 634.0 deg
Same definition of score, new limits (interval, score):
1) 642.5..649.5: 649.0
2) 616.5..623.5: 618.0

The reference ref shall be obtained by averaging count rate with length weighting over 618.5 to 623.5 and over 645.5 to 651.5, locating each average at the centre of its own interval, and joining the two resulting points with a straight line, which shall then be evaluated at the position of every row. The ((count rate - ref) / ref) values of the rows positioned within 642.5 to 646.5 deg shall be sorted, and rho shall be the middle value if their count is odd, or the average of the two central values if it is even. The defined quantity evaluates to -0.30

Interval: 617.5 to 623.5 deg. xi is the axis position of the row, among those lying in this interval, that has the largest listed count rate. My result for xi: 618.0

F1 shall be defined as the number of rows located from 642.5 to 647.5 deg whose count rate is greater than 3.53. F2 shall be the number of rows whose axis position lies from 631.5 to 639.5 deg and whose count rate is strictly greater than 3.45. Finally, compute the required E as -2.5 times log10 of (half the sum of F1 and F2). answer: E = 0.8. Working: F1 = 0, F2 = 1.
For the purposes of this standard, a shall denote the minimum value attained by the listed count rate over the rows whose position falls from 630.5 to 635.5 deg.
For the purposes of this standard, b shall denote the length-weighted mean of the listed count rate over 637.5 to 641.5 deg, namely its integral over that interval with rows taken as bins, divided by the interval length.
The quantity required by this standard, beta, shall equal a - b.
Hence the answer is 0.3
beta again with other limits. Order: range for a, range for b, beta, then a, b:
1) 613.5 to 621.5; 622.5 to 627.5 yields 0.0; 3.46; 3.50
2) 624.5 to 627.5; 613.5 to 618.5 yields -0.6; 3.183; 3.75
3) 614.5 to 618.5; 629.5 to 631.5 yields 0.4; 3.72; 3.34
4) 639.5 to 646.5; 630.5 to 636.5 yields -1.8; 1.595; 3.37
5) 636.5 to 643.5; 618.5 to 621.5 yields -2.0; 1.82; 3.81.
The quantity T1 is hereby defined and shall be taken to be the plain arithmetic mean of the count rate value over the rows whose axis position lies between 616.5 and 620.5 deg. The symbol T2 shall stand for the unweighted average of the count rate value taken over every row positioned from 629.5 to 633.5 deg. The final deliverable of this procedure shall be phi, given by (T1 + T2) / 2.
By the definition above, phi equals 3.6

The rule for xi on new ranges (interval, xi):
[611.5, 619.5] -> 618.0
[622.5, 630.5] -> 627.0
